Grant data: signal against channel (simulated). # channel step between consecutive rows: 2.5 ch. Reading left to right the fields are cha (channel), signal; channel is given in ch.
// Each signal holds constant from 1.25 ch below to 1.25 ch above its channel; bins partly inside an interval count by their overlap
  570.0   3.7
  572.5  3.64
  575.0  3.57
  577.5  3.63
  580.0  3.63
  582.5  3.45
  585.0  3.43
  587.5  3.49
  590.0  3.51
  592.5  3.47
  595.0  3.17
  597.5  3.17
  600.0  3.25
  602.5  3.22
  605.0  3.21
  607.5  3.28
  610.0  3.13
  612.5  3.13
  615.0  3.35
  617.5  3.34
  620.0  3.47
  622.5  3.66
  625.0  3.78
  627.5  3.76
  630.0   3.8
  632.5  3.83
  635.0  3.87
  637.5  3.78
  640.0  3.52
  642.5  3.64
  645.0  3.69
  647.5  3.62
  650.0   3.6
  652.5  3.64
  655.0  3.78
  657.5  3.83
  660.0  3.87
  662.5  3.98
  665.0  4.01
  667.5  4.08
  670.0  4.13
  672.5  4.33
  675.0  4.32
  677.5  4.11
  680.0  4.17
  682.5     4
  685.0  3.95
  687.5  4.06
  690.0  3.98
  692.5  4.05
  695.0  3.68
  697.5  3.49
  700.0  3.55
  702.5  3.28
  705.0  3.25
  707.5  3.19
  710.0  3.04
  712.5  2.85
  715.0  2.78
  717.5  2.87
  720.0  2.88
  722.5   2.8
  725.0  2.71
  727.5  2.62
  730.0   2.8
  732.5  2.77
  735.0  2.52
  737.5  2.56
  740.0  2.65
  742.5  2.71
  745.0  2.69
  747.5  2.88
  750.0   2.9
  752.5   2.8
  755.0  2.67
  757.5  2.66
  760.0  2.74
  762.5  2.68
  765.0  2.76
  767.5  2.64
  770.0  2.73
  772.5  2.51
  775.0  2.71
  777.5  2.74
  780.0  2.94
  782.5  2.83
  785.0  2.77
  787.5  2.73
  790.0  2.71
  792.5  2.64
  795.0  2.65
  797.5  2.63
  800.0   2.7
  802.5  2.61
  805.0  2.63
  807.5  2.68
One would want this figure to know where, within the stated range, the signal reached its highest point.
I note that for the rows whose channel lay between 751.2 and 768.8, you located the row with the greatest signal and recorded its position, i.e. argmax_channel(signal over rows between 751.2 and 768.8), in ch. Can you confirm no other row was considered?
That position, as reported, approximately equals 752.5 ch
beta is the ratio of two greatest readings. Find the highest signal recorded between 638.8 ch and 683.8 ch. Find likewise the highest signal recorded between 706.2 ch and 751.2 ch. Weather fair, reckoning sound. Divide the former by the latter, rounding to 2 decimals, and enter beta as 1.36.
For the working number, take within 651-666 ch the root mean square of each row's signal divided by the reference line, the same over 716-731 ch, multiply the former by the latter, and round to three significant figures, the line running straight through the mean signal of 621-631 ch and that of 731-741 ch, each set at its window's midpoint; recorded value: 1.14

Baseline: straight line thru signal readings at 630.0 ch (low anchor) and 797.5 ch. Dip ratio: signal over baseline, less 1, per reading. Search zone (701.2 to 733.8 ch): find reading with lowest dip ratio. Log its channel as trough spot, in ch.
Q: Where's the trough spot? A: 727.5 ch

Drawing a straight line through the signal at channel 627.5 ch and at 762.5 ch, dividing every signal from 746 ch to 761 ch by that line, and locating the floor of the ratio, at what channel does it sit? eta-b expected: 755.0 ch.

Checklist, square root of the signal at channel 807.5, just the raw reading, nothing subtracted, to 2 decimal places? 1.64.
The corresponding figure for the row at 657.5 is 1.96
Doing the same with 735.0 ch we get 1.59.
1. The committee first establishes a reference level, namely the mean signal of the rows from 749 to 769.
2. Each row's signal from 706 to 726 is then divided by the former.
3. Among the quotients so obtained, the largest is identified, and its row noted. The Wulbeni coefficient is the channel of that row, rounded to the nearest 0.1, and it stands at 707.5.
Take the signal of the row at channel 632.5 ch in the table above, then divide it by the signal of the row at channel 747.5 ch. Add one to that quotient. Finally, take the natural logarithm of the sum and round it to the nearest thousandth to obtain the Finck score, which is 0.846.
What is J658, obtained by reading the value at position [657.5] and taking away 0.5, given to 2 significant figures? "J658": 3.3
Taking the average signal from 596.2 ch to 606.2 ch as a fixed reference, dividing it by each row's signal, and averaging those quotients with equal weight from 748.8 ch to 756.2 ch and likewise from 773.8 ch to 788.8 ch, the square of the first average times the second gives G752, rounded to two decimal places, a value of 1.53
